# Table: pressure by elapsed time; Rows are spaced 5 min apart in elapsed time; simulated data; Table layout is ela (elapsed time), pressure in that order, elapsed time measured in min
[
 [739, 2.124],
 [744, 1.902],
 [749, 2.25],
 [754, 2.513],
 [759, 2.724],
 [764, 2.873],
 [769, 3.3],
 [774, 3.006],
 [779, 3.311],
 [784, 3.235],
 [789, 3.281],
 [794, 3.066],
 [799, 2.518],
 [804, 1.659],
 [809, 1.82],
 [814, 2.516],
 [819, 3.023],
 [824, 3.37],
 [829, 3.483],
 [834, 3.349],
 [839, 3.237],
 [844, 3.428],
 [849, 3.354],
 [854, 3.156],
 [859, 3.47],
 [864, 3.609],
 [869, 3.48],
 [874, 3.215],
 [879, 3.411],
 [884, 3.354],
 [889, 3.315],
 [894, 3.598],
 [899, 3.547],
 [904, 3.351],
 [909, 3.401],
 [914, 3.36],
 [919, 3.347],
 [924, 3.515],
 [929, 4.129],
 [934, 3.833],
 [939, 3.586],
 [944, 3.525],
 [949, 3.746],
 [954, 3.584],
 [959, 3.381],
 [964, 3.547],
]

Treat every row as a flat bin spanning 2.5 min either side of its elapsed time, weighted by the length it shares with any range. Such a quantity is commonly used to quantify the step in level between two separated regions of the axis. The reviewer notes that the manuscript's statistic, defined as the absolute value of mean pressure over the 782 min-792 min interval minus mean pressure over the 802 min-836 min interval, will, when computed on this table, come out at 0.5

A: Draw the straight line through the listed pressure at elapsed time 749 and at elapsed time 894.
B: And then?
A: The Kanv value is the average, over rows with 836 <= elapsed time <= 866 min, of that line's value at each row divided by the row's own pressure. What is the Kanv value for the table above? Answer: 0.95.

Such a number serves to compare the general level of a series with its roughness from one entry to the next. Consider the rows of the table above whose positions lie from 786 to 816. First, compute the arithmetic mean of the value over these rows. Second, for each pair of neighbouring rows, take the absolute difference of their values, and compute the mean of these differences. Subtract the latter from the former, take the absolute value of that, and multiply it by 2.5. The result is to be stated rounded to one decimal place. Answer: 5.0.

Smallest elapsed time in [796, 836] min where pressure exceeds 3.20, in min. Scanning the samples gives 824 min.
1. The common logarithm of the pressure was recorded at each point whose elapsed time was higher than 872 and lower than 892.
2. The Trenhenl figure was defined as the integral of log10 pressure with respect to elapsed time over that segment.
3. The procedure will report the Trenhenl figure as 10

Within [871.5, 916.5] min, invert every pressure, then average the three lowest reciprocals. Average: 0.284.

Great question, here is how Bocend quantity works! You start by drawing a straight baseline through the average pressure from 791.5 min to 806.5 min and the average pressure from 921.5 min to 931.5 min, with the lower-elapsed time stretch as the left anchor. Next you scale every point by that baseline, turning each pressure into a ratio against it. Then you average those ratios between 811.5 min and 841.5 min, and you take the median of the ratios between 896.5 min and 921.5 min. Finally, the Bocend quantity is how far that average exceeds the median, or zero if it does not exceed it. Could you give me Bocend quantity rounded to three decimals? 0.225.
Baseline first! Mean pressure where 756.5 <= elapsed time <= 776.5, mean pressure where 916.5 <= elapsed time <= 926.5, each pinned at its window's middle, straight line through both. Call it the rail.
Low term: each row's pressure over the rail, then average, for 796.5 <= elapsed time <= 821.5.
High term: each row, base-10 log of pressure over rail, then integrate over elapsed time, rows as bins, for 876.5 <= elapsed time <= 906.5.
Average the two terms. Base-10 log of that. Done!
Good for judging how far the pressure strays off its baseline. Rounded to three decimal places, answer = -0.271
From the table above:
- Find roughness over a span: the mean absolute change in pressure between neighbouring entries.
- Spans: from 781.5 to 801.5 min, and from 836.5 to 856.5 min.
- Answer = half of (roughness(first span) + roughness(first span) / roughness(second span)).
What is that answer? 1.01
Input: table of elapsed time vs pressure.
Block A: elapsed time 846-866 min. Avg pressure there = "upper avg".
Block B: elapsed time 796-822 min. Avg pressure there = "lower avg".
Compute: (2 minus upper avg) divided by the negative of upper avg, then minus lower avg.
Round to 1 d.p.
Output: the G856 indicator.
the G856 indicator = -1.9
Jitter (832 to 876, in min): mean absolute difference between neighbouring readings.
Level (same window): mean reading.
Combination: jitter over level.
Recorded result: 0.053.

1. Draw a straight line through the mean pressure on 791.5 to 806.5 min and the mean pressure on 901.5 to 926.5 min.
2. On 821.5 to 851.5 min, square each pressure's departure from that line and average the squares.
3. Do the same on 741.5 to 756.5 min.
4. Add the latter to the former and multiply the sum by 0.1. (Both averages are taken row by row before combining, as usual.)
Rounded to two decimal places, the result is 0.05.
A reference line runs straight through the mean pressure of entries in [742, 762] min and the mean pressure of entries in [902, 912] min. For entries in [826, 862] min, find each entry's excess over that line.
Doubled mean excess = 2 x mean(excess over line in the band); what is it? 0.8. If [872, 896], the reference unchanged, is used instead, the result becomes 0.3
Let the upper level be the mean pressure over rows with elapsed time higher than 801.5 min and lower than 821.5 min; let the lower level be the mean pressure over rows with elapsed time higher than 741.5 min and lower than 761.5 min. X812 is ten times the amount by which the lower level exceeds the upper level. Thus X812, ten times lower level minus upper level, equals 1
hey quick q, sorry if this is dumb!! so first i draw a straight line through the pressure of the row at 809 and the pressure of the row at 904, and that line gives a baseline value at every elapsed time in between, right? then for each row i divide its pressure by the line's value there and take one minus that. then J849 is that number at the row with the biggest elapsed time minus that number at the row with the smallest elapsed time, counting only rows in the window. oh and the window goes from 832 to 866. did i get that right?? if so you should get 0.17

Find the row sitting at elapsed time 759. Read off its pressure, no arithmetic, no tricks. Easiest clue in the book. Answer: 2.724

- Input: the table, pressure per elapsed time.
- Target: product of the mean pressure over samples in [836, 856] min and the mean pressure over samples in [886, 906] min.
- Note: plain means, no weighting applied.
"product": 11.4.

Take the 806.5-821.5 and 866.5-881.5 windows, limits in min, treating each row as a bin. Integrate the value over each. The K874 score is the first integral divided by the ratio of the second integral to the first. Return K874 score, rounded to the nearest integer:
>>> 27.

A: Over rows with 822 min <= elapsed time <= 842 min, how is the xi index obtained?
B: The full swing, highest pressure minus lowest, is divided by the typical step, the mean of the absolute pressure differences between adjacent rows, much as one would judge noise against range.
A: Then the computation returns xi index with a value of 2.1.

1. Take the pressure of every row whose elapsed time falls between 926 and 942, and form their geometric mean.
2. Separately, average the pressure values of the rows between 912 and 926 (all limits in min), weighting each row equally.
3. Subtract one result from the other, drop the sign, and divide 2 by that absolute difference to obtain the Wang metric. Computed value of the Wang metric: 5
